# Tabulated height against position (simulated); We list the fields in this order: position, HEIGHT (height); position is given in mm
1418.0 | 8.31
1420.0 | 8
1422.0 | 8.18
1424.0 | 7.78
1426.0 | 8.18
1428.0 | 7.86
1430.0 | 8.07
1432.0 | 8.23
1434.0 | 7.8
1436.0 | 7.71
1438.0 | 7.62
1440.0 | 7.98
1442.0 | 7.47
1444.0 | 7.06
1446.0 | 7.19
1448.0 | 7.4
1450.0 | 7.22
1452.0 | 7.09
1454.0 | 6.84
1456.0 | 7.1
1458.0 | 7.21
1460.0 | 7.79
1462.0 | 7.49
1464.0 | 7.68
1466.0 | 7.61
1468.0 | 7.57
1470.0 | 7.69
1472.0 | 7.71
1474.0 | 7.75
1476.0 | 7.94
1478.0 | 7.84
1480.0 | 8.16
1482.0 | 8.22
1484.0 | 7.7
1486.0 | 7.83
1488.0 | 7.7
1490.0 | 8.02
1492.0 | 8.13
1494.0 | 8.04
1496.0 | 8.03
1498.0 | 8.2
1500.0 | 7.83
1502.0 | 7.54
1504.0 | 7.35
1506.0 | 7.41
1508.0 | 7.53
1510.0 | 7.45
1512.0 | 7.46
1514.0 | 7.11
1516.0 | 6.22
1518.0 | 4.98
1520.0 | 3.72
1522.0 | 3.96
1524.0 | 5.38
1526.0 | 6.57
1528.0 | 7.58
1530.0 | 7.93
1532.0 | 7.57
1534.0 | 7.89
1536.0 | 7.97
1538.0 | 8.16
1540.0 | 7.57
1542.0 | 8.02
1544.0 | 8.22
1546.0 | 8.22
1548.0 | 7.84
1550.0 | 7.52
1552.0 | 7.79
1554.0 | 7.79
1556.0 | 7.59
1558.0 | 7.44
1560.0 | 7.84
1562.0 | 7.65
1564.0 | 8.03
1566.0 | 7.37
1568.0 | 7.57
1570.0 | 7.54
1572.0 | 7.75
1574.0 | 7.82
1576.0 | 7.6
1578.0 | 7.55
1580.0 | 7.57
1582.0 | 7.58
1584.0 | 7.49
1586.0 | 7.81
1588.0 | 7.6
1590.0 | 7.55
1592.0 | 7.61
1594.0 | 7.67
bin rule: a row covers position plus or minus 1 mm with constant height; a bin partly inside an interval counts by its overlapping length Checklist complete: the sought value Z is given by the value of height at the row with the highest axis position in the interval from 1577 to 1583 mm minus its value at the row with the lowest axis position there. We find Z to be 0.0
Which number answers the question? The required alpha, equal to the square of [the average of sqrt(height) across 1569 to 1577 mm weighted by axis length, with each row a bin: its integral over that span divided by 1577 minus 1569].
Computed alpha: 7.68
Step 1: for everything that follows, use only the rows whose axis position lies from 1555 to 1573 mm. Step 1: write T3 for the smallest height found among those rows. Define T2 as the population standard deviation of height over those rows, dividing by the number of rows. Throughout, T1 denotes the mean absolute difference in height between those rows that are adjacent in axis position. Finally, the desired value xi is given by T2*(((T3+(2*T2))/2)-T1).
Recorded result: 0.69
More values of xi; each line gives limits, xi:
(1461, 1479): 0.49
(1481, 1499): 0.72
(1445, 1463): 0.88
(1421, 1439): 0.82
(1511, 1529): 3.13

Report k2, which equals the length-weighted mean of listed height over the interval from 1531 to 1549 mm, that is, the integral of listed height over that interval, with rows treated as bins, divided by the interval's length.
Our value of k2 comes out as 7.9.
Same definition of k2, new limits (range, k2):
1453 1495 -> 7.7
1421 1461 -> 7.6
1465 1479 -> 7.7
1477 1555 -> 7.4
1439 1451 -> 7.4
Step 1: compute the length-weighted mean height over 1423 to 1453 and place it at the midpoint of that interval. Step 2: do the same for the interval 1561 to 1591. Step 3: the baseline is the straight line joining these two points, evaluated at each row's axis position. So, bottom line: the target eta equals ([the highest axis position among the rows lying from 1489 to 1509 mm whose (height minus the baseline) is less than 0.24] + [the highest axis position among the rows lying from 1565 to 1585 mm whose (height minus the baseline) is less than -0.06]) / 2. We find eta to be 1546 mm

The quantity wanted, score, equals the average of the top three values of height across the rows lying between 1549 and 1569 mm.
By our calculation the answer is 7.887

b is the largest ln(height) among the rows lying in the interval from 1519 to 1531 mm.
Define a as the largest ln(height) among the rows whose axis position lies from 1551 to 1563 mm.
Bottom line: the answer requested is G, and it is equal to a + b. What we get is 4.13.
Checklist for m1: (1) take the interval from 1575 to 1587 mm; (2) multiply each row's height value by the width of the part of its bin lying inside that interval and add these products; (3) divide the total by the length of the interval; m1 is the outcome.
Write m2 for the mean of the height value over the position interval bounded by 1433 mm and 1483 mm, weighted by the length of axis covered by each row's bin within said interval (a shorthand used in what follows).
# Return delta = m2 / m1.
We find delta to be 1.00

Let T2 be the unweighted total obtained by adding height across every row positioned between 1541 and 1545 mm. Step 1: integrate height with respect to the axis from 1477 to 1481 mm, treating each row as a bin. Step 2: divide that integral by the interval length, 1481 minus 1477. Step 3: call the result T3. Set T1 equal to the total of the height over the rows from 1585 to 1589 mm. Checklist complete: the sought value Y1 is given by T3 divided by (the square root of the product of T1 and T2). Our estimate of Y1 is 0.51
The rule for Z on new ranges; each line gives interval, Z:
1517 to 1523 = -1.0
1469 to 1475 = 0.1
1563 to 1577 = -0.4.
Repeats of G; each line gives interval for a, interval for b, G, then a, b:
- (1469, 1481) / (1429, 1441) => 4.21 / 2.10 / 2.11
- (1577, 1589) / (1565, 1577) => 4.11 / 2.06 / 2.06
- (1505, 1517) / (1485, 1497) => 4.11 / 2.02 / 2.10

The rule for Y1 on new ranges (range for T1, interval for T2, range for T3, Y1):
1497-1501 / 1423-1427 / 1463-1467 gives 0.48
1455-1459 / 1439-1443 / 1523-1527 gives 0.40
